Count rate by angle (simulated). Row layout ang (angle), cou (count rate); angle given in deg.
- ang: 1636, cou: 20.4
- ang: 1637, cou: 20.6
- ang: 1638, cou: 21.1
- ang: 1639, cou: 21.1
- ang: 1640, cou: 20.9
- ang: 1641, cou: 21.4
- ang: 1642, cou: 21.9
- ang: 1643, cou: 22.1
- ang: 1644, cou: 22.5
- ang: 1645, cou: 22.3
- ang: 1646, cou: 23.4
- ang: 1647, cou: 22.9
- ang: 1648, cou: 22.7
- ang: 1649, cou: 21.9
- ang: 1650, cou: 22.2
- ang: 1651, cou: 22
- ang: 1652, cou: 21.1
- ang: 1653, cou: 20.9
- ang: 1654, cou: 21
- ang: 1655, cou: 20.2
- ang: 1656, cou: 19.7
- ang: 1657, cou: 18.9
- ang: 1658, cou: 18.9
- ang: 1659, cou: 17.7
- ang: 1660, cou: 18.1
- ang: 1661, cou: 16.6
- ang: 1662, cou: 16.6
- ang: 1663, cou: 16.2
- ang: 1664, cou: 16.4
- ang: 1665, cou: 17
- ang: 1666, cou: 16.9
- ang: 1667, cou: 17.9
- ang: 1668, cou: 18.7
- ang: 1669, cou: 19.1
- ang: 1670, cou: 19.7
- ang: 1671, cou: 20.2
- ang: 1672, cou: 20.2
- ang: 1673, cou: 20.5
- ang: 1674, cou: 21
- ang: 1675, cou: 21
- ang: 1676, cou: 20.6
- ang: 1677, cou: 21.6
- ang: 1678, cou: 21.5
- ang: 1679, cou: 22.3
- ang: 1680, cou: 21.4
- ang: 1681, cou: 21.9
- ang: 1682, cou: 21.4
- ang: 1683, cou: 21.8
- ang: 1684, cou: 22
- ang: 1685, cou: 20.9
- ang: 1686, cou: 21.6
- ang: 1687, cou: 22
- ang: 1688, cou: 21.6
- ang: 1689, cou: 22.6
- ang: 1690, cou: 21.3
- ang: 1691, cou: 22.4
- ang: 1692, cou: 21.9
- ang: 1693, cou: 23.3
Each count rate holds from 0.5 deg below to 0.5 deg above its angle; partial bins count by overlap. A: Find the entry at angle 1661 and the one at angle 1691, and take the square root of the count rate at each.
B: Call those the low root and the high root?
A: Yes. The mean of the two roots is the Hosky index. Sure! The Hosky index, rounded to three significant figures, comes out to 4.40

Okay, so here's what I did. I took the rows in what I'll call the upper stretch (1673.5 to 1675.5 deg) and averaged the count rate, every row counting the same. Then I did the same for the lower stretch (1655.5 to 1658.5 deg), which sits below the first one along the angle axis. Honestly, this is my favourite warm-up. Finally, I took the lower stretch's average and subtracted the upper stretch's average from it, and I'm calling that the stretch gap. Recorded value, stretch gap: -1.83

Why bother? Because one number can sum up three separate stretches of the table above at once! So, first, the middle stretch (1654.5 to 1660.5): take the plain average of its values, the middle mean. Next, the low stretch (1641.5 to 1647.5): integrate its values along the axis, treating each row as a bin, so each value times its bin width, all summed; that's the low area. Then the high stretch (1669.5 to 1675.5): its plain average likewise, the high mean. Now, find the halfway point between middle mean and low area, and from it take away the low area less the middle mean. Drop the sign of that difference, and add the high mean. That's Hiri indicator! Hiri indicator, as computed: 59.6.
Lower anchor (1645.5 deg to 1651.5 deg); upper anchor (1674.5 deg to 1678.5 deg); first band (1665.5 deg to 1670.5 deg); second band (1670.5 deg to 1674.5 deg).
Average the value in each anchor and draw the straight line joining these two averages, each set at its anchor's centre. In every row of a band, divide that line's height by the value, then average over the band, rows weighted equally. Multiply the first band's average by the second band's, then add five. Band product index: 6.22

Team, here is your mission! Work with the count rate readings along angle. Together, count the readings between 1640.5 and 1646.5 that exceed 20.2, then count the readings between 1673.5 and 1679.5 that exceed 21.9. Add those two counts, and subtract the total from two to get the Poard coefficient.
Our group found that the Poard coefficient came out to -5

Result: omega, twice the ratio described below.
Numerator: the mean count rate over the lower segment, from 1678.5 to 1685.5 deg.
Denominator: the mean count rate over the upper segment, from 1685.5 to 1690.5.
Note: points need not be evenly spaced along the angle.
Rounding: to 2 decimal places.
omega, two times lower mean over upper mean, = 1.99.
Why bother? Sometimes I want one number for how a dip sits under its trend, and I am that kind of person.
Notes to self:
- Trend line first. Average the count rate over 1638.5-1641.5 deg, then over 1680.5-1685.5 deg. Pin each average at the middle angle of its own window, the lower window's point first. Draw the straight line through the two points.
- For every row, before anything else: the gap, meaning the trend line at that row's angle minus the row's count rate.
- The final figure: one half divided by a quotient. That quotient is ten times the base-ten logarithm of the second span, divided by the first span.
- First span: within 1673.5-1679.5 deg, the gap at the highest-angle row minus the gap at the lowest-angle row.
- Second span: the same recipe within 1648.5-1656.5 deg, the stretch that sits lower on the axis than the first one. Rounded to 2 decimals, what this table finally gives -0.17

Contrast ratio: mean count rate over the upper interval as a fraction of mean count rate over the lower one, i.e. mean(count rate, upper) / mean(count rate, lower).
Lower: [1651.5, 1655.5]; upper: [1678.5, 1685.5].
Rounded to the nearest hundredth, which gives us 1.04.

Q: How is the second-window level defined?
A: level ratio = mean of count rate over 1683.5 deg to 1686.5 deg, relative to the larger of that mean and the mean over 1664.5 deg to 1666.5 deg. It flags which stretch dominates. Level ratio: 1.000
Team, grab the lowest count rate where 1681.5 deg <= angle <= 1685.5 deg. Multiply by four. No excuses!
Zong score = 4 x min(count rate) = 84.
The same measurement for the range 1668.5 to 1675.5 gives 76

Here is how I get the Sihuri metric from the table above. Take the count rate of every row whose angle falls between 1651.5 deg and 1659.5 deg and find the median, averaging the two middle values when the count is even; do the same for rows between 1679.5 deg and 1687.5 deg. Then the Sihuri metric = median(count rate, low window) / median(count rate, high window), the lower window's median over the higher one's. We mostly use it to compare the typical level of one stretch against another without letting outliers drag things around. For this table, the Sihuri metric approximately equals 0.92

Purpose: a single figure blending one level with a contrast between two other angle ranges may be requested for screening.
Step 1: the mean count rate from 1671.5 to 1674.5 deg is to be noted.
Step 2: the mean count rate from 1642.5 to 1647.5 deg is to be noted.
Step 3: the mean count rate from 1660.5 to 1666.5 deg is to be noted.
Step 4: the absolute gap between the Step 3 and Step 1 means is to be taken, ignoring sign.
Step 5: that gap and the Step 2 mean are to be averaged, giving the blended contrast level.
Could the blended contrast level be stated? 13.3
